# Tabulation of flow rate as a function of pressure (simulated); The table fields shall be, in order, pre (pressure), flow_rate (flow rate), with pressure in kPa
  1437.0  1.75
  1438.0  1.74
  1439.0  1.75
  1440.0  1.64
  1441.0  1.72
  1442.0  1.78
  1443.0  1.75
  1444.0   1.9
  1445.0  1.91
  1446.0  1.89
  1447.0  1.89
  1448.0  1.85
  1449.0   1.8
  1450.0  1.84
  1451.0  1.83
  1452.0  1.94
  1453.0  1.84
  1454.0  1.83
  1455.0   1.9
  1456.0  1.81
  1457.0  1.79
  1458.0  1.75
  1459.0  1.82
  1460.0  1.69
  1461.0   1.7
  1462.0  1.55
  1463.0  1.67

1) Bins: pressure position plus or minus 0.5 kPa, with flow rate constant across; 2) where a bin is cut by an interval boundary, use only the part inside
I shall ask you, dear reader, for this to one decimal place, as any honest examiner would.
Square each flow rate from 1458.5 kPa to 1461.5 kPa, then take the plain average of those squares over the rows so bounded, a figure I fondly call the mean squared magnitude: 3.0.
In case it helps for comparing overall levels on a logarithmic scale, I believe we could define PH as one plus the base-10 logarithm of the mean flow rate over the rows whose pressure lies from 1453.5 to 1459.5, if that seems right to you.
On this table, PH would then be 1.26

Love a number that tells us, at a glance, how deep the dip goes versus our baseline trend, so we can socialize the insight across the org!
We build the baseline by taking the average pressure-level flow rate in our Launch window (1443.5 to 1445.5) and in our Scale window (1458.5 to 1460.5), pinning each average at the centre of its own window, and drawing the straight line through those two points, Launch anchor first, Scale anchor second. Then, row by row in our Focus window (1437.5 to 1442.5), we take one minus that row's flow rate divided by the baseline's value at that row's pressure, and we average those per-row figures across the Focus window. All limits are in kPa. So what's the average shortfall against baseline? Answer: 0.115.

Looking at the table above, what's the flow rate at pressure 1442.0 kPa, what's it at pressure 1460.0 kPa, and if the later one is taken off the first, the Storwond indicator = 0.09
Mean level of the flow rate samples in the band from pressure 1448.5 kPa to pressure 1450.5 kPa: 1.82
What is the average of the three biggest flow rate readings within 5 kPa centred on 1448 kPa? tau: 1.88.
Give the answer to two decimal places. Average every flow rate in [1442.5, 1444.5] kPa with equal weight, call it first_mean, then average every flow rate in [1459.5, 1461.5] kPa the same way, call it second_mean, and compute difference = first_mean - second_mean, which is 0.13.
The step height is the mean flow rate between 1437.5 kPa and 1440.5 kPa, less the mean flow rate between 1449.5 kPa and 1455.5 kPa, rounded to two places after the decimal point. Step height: -0.15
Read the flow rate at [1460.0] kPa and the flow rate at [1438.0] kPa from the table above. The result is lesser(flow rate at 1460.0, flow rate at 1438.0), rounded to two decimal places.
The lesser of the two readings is 1.69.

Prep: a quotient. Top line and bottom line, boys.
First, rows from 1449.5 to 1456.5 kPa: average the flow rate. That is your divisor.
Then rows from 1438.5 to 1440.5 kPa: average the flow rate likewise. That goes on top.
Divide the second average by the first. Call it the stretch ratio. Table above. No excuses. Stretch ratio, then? 0.91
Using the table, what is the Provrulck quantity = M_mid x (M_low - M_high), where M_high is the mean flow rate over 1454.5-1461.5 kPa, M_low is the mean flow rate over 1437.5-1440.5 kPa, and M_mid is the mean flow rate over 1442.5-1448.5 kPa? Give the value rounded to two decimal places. -0.13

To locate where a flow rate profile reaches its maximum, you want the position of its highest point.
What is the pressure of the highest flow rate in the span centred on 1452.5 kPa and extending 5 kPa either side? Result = 1452.0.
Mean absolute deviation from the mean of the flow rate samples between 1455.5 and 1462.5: 0.07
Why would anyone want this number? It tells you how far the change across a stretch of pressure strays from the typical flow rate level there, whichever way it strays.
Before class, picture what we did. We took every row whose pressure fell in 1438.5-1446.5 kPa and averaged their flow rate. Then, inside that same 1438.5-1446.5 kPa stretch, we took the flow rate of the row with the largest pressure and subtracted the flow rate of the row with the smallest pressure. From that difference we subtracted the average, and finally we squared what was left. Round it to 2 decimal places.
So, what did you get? 2.73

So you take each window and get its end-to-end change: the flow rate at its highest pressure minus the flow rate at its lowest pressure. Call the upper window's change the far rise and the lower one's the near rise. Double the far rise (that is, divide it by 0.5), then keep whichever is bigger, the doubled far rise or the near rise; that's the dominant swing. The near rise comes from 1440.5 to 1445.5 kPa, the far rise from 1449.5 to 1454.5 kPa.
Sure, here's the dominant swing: 0.19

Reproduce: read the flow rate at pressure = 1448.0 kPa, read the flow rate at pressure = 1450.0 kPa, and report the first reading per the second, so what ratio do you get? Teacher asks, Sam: 1.01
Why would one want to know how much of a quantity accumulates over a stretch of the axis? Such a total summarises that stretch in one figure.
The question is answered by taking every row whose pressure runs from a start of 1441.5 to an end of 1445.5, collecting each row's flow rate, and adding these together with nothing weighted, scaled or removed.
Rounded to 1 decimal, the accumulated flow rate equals 7.3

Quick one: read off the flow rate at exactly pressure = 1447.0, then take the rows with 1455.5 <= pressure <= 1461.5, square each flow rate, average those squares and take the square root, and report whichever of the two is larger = 1.89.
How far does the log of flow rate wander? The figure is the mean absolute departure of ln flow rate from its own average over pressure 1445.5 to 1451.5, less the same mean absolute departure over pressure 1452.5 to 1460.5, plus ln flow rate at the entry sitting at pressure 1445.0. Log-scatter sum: 0.64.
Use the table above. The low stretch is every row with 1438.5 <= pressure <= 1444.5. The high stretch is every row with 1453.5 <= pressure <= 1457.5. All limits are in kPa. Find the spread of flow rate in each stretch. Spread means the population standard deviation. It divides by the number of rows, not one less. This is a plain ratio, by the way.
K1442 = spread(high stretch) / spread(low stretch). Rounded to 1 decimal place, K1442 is 0.5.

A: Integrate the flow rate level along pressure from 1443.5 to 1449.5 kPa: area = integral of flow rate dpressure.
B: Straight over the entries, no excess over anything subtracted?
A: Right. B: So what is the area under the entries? 11.2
